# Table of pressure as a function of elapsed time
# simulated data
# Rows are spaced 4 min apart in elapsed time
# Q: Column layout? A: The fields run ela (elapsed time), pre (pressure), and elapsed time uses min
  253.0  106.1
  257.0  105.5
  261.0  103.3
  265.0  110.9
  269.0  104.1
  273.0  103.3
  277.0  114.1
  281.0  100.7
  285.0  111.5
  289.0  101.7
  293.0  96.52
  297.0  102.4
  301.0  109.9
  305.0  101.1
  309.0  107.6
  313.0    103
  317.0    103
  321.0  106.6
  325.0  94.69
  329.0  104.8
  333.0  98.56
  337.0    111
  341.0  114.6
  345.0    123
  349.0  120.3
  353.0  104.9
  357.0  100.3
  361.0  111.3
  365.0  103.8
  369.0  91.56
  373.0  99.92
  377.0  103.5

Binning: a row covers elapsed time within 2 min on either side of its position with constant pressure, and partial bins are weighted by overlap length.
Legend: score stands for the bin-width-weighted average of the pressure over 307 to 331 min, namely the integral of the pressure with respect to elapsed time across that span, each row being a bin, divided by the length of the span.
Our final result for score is 103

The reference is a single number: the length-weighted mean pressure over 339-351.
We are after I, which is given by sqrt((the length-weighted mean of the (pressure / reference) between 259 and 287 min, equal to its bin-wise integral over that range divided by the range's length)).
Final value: 0.946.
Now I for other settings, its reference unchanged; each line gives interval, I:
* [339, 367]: 0.965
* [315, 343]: 0.937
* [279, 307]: 0.931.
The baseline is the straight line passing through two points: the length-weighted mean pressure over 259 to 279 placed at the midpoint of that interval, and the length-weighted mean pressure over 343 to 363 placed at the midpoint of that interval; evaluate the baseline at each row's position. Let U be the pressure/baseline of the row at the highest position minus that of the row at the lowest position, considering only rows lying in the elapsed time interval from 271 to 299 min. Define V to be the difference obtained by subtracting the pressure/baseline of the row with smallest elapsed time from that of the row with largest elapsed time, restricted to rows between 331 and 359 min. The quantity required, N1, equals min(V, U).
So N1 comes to -0.02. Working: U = -0.02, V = 0.005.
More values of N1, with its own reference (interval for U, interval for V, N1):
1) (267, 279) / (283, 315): -0.09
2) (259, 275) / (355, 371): -0.08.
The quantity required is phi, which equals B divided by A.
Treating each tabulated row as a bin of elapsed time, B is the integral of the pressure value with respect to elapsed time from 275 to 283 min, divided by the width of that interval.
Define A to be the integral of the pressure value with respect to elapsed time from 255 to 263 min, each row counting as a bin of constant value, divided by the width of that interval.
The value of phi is 1.03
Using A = 104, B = 107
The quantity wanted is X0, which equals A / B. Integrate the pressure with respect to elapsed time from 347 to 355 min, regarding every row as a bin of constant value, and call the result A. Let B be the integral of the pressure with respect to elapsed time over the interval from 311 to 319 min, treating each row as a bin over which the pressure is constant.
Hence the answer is 1.09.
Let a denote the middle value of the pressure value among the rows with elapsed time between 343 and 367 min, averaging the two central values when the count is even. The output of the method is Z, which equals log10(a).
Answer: 2.03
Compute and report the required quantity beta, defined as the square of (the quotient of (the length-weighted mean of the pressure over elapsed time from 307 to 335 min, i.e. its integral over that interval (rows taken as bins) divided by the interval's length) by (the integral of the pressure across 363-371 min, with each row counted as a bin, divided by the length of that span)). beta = 1.10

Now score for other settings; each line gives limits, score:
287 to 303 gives 103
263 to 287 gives 107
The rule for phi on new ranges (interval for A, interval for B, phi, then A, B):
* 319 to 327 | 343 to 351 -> 1.21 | 101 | 122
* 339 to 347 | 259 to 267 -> 0.90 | 119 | 107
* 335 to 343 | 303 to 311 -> 0.93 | 113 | 104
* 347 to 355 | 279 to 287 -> 0.94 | 113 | 106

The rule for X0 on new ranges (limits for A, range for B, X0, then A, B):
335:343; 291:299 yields 1.13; 902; 796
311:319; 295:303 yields 0.97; 824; 849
